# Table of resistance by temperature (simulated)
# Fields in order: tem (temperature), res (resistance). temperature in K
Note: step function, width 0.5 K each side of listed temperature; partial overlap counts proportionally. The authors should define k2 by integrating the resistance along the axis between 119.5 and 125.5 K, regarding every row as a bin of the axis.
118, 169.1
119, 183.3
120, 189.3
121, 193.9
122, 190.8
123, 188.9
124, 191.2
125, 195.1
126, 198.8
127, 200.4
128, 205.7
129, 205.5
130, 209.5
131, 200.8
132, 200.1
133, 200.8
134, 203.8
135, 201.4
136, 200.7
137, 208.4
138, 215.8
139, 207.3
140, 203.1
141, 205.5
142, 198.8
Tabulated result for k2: 1149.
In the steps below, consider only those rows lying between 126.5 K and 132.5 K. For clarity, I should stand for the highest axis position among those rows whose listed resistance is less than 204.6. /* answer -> 132 K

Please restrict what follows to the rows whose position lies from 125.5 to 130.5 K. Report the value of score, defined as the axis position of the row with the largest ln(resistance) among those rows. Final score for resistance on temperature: 130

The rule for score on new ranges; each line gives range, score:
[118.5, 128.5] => 128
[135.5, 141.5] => 138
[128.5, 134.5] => 130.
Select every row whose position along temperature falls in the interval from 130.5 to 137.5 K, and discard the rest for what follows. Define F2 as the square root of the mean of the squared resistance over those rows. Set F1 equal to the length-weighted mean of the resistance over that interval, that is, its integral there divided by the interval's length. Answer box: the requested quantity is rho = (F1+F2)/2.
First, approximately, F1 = 202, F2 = 202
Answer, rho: 202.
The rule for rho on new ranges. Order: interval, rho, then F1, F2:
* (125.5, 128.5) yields 202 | 202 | 202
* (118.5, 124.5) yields 190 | 190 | 190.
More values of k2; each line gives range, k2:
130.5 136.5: 1208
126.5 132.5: 1222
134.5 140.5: 1237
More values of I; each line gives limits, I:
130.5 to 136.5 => 136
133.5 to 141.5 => 140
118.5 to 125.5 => 125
